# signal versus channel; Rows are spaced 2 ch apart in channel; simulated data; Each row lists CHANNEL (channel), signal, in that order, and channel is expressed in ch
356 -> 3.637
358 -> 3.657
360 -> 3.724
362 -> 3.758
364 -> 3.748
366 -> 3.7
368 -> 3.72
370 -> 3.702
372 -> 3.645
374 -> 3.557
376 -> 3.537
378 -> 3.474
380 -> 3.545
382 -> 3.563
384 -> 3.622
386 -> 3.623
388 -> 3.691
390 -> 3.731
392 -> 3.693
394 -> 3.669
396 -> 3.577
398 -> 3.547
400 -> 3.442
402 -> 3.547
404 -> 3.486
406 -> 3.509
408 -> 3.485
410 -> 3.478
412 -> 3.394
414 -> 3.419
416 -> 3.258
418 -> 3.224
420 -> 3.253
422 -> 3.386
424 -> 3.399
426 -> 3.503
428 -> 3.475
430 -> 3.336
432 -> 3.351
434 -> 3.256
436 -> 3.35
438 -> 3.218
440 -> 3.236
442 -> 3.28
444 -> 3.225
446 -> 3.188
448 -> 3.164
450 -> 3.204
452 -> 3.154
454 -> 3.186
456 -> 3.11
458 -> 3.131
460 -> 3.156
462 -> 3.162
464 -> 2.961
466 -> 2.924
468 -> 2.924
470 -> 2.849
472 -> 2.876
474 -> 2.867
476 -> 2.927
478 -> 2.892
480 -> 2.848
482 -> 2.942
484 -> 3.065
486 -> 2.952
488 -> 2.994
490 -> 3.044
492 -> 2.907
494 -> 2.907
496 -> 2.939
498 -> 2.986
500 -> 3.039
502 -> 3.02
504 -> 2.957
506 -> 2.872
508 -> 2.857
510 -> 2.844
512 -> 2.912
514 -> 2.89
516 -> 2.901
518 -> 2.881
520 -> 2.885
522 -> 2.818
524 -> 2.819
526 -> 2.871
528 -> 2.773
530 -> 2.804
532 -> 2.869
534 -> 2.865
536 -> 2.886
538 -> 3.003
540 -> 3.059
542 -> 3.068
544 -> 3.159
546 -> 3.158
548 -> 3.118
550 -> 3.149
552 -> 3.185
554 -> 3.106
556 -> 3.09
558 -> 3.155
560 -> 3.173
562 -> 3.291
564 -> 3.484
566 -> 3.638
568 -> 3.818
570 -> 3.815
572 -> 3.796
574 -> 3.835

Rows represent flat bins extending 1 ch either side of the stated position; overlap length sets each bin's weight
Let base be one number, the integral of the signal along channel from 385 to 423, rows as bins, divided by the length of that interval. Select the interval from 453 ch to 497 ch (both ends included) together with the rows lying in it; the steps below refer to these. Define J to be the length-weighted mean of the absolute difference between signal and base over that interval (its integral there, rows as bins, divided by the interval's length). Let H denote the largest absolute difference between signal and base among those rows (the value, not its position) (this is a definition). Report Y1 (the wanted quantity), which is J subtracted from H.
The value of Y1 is 0.13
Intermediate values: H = 0.65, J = 0.5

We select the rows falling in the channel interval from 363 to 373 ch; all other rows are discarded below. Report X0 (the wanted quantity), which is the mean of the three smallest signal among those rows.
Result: 3.7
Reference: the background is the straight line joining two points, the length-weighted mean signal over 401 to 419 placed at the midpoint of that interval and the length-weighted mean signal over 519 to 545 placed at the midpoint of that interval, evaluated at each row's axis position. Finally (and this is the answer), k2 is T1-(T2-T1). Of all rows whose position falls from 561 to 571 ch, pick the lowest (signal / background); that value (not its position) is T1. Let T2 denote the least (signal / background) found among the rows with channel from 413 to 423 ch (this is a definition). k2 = 1.41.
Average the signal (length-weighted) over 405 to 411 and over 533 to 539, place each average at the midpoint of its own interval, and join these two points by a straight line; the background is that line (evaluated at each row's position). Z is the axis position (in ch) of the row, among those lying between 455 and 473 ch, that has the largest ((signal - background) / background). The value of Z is 462 ch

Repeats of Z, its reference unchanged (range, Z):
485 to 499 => 490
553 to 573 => 570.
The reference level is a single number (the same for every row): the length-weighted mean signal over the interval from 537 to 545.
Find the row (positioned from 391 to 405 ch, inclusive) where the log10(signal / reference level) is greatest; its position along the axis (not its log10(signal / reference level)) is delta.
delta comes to 392 ch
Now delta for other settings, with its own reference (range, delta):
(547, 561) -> 552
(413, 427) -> 426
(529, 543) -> 542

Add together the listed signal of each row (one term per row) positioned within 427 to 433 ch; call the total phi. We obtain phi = 10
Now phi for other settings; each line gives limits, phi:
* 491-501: 15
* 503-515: 17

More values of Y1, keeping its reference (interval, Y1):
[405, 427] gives 0.16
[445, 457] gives 0.06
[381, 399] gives 0.10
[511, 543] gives 0.12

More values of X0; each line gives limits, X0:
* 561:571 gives 3.5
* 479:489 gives 2.9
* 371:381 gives 3.5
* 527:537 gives 2.8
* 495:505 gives 3.0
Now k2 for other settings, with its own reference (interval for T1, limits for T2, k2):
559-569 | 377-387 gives 1.29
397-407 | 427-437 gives 1.01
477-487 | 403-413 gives 0.83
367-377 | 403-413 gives 0.99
